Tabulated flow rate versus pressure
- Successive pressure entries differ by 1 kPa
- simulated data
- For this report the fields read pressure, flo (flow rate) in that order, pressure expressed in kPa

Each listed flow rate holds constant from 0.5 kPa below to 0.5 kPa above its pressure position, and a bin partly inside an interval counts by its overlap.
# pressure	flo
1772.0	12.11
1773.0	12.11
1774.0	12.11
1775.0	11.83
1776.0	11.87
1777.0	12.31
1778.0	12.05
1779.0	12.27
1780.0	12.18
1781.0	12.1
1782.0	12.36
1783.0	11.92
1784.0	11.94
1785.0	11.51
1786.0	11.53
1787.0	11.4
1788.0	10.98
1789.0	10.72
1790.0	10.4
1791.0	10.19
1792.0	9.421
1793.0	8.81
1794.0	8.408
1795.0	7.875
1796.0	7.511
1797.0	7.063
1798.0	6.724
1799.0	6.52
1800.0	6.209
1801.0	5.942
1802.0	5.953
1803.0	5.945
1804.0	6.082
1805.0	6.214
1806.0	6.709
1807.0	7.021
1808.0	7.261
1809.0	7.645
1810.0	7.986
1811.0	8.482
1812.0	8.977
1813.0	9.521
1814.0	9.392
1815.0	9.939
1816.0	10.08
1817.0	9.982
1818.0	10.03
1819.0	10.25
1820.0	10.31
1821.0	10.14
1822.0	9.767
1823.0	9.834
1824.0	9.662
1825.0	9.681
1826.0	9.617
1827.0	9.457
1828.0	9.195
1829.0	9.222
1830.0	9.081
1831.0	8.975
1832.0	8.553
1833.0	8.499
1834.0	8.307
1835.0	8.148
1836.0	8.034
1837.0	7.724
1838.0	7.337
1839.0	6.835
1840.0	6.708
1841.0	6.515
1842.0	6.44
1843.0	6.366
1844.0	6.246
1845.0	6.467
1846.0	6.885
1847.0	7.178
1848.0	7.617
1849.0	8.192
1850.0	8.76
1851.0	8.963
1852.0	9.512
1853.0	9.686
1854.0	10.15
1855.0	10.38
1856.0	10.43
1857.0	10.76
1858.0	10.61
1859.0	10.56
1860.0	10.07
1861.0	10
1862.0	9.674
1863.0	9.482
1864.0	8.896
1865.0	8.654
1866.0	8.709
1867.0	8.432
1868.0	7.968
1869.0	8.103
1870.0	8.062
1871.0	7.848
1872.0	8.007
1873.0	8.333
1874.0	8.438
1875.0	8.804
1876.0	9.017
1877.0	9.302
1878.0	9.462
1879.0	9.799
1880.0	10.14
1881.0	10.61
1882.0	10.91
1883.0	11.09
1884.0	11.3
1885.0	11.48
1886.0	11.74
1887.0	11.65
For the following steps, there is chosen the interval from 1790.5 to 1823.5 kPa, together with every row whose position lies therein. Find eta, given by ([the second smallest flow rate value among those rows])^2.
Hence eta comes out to 35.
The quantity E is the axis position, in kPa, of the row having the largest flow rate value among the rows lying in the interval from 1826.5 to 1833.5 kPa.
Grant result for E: 1827.0 kPa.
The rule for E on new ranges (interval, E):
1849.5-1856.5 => 1856.0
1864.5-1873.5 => 1866.0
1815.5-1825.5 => 1820.0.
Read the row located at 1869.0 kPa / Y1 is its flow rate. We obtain 8.103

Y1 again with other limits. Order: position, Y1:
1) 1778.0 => 12.05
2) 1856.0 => 10.43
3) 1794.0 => 8.408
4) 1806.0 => 6.709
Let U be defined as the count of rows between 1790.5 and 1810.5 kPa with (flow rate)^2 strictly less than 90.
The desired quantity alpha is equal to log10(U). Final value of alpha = 1.28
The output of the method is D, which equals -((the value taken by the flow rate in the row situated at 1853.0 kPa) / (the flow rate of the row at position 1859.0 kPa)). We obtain -0.9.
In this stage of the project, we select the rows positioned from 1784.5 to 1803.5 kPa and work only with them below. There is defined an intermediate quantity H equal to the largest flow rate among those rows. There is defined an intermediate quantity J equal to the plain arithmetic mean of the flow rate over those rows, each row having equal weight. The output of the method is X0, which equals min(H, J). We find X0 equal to 8.6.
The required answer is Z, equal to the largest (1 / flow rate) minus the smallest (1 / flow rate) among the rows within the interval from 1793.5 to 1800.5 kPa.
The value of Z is 0.04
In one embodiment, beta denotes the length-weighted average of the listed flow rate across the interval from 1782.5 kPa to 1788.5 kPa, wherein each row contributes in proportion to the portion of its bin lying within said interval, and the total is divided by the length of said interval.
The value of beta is 12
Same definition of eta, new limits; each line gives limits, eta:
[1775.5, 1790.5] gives 115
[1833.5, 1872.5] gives 41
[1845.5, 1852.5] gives 52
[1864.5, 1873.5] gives 63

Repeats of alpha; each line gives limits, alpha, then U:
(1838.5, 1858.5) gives 1.11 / 13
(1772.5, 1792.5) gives 0.00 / 1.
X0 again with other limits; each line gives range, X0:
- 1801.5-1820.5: 8.3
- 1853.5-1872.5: 9.3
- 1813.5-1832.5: 9.6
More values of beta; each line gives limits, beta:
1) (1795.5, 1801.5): 7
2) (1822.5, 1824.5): 10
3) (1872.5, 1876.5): 9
